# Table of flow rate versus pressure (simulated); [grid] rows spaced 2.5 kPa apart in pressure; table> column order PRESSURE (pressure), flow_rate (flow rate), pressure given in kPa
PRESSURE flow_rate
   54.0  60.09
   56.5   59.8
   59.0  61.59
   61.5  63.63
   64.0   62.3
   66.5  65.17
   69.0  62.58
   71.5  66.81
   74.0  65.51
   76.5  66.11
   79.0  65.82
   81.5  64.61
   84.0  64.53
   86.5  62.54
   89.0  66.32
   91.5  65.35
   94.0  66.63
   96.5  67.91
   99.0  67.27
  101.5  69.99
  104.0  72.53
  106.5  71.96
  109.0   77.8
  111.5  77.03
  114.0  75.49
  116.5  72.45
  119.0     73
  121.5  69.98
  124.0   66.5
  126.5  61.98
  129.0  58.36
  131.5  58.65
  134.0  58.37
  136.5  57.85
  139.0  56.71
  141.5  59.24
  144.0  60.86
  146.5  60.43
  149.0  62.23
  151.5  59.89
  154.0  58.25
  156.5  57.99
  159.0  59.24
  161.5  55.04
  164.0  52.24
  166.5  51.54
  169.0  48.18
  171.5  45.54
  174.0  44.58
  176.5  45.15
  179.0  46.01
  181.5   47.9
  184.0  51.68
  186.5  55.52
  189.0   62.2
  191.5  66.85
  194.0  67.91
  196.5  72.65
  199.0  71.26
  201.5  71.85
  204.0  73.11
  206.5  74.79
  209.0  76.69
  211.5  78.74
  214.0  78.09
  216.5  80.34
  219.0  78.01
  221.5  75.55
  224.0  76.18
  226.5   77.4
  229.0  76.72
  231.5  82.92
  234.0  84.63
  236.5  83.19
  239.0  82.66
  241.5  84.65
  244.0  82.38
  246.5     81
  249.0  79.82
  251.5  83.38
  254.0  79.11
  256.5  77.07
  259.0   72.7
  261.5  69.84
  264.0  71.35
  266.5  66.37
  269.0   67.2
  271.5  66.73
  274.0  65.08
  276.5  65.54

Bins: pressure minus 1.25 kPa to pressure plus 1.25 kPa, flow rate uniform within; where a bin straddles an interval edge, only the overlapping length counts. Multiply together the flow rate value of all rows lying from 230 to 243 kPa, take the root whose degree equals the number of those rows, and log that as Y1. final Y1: 84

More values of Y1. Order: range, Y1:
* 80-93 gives 65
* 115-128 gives 69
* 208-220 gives 78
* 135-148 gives 59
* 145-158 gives 60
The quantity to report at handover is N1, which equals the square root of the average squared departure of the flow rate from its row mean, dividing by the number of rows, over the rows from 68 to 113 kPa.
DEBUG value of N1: 4.3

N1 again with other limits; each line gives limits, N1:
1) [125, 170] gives 3.6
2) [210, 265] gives 4.1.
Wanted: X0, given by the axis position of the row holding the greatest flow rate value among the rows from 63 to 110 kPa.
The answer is 109.0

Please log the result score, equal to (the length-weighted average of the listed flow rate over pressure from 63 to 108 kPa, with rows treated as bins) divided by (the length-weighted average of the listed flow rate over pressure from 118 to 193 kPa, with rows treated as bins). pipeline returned 1.16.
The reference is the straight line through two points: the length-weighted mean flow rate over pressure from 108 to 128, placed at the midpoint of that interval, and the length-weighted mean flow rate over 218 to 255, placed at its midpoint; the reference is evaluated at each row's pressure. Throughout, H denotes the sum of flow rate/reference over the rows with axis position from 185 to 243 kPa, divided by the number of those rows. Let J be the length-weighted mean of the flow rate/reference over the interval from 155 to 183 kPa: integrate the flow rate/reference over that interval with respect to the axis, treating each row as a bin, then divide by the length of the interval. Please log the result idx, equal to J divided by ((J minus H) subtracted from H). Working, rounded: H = 0.95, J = 0.67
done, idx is 0.54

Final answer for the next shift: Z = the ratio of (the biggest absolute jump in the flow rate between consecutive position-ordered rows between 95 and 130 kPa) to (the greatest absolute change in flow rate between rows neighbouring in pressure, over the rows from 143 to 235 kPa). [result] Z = 0.9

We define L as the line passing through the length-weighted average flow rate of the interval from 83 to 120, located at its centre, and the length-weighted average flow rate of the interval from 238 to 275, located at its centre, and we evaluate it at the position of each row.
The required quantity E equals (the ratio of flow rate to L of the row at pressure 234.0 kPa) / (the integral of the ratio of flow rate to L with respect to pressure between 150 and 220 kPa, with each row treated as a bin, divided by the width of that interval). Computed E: 1.34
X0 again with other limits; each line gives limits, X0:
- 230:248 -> 241.5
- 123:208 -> 206.5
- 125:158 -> 149.0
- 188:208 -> 206.5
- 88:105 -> 104.0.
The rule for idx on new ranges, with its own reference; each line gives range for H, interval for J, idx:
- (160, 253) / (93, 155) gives 1.09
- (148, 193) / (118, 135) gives 1.62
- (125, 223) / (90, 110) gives 1.58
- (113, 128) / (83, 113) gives 1.03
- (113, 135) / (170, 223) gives 0.83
